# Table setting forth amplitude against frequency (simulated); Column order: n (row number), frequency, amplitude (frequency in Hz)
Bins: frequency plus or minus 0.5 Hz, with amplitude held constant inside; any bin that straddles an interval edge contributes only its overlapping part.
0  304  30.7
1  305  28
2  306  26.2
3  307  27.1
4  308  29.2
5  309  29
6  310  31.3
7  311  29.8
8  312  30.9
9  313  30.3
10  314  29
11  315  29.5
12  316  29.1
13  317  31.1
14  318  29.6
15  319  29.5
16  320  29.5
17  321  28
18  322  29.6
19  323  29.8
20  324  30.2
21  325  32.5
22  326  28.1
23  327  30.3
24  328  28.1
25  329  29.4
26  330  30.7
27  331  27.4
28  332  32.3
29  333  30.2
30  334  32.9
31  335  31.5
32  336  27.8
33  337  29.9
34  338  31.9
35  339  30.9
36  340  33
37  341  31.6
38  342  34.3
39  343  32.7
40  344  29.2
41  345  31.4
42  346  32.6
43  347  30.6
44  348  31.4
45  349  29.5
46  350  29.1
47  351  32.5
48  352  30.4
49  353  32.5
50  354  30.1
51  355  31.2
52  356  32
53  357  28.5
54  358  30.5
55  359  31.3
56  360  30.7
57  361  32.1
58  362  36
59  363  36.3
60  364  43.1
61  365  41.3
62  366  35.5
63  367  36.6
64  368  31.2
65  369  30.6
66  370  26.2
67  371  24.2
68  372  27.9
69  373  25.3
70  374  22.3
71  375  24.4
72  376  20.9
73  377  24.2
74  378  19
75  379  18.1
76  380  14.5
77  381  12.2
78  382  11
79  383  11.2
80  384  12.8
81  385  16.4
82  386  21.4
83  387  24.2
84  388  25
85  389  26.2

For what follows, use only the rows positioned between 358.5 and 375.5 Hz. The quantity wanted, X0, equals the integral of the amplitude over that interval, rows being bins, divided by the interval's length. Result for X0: 31.5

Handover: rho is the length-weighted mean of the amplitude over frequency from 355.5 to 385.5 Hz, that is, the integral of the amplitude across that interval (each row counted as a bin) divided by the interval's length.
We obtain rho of 26.2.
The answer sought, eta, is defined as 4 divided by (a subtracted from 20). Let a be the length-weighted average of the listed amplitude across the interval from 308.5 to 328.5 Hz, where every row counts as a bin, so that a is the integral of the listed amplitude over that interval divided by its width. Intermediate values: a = 29.8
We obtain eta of -0.41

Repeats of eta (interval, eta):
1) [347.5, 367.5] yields -0.31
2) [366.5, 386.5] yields -2.63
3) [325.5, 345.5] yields -0.37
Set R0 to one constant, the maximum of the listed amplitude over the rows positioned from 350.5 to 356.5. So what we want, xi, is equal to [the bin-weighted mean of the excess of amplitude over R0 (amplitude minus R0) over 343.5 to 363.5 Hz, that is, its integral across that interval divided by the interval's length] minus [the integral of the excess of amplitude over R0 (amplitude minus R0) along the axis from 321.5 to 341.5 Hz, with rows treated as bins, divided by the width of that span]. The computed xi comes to 1.0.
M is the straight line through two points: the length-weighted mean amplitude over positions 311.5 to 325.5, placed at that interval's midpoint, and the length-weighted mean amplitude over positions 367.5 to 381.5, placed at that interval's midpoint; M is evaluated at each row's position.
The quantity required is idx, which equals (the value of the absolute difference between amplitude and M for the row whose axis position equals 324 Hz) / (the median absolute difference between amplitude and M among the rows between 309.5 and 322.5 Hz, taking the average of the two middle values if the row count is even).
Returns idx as 3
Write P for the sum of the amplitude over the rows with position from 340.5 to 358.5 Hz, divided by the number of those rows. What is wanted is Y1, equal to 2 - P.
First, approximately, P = 31.1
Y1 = -29.1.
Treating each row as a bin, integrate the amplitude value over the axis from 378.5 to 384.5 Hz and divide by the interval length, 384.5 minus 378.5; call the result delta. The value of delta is 13.3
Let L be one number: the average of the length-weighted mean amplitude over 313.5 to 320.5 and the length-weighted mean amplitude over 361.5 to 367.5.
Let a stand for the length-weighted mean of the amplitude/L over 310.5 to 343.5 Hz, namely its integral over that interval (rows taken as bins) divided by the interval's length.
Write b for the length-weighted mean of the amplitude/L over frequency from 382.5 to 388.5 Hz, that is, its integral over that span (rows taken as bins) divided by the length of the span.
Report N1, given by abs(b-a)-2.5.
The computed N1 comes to -2.15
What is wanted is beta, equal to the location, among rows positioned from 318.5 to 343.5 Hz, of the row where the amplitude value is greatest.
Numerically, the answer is 342 Hz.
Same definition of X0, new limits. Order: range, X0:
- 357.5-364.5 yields 34.3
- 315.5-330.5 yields 29.7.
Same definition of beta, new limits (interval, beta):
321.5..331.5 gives 325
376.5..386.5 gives 377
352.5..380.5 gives 364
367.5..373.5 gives 368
